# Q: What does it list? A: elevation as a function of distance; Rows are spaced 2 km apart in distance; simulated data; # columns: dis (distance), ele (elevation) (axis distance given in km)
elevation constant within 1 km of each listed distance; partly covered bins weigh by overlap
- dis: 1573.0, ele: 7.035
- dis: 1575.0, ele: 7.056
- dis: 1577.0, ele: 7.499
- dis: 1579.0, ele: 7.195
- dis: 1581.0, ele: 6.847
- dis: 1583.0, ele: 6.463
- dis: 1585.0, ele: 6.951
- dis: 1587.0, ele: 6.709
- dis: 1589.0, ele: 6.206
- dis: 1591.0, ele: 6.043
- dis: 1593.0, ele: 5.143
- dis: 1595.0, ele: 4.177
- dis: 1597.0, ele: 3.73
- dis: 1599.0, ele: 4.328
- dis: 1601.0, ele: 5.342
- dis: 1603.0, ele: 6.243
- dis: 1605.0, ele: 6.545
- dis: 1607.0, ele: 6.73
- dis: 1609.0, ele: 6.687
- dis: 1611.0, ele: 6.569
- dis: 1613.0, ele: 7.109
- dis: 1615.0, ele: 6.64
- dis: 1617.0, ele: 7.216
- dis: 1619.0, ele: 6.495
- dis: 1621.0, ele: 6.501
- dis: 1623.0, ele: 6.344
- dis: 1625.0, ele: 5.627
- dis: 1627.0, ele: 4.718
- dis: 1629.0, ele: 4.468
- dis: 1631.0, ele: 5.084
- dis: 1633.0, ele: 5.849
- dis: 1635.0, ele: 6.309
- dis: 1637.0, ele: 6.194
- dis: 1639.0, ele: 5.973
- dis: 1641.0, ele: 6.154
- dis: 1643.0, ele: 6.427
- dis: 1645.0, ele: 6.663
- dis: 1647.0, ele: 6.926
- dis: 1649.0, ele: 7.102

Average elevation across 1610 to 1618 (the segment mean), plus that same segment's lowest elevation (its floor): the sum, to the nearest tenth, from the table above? 13.5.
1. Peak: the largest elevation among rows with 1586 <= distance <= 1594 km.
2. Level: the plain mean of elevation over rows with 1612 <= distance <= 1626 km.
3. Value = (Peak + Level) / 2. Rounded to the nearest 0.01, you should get 6.64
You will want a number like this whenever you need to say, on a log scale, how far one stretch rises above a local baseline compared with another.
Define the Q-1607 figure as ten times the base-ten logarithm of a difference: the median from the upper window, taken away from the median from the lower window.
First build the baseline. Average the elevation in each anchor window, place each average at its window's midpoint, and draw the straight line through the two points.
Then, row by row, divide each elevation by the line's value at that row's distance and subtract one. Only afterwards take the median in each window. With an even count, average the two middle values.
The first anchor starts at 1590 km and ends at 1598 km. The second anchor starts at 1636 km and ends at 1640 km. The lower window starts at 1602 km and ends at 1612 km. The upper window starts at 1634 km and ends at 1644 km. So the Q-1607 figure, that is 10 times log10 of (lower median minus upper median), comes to -5.9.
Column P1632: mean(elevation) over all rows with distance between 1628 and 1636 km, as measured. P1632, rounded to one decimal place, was 5.4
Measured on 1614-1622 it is 6.7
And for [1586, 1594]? 6.0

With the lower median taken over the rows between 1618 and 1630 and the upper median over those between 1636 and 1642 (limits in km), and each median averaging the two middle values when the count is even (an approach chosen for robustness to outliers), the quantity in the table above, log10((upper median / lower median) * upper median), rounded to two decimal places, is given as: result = 0.80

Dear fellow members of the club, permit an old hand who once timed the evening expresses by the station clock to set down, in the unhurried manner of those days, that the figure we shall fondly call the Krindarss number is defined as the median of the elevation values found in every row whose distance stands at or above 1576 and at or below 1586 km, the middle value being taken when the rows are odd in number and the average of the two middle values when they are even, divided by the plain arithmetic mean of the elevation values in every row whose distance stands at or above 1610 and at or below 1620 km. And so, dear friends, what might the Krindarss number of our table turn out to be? 1.02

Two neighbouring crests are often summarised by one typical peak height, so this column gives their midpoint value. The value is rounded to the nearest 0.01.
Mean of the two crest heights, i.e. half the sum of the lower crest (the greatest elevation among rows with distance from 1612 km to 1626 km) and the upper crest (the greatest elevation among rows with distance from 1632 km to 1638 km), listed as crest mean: 6.76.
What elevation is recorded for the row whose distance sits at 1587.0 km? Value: 6.709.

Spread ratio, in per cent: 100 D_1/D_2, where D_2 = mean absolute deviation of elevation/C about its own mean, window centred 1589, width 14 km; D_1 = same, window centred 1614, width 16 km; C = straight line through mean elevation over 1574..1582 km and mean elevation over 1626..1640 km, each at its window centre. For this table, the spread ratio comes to 38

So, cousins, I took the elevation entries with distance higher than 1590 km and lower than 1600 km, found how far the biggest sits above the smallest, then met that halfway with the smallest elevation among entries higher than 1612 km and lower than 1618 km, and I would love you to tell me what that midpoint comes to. 4.5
